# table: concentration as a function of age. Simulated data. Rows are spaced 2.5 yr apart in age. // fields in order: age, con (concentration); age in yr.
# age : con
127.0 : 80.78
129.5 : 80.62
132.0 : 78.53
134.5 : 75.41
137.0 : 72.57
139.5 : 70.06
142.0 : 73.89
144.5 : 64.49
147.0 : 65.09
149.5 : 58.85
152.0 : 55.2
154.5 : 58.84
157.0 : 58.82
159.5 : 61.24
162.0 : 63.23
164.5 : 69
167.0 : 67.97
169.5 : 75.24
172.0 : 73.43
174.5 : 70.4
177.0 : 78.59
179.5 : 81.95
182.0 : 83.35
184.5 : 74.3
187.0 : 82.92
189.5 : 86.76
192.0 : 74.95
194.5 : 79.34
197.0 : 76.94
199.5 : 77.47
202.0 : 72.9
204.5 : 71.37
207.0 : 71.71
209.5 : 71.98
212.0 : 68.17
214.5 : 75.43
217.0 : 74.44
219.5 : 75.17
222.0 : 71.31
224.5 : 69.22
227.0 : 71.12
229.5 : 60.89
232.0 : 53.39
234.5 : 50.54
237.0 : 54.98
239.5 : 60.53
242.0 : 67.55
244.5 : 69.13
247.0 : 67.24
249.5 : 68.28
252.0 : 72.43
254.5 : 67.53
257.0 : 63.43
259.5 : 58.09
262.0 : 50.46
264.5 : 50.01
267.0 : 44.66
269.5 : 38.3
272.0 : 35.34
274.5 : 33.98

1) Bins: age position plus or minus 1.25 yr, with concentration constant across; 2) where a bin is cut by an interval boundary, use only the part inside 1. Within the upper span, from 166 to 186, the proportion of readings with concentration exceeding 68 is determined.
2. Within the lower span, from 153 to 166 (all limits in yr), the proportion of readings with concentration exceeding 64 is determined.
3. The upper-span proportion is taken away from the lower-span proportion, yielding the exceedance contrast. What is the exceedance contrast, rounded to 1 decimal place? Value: -0.7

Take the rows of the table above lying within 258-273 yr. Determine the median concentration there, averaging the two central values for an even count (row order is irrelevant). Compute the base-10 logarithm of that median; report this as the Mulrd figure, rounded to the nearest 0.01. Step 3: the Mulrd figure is 1.68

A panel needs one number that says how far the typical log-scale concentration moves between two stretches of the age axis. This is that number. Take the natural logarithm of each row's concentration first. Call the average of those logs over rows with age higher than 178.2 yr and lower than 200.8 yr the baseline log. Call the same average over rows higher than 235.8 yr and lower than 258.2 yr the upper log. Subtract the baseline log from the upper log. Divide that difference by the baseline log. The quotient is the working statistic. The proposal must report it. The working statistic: -0.045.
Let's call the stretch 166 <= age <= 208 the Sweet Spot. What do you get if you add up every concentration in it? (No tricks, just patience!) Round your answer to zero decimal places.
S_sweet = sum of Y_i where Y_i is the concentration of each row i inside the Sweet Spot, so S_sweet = 1300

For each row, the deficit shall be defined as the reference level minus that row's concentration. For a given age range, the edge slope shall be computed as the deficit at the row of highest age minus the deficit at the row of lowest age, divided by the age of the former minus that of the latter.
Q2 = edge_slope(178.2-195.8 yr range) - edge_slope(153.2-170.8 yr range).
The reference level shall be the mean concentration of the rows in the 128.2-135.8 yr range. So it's 1.3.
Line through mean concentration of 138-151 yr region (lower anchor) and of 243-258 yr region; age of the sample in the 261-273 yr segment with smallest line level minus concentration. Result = 262.0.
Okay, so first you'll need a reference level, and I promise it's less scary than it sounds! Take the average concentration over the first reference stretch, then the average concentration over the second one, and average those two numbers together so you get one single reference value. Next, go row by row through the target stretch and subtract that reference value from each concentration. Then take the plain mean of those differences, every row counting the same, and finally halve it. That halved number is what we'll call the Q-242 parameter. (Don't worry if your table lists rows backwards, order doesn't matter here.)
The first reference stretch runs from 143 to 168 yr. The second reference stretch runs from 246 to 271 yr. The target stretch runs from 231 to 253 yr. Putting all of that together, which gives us 1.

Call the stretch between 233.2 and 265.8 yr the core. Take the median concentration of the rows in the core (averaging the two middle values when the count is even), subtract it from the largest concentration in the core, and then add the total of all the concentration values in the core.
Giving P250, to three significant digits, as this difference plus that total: 809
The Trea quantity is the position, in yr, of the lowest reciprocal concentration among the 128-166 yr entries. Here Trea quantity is 129.5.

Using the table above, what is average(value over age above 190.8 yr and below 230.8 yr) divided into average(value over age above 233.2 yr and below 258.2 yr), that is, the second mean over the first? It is 0.883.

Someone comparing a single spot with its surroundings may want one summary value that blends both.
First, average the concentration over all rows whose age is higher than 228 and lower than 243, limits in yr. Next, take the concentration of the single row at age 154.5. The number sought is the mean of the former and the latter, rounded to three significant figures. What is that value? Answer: 58.4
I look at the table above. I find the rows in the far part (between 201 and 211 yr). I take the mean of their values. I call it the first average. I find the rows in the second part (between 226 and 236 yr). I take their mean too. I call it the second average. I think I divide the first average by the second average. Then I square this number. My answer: 1.5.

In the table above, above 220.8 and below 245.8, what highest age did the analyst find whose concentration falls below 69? 242.0 yr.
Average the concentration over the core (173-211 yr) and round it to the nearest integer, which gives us 77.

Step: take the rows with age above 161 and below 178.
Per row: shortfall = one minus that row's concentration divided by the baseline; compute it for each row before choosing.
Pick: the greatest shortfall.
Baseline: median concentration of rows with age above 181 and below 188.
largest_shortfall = 0.24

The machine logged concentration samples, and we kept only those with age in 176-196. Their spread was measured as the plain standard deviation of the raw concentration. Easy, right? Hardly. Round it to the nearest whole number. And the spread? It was 4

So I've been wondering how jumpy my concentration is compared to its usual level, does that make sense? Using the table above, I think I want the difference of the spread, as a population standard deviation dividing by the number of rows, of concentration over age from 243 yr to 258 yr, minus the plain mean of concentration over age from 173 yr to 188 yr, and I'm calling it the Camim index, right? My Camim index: -76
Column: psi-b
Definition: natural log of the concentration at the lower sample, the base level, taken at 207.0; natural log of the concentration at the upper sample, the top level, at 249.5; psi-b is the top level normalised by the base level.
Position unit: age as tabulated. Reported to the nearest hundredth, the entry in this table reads 0.99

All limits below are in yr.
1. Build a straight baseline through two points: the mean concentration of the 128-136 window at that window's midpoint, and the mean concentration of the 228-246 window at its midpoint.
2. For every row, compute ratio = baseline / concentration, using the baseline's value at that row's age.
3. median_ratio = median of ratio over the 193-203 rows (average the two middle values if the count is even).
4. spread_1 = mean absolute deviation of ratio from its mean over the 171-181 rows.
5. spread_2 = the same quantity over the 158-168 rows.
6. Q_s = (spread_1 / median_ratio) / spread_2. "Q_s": 1.1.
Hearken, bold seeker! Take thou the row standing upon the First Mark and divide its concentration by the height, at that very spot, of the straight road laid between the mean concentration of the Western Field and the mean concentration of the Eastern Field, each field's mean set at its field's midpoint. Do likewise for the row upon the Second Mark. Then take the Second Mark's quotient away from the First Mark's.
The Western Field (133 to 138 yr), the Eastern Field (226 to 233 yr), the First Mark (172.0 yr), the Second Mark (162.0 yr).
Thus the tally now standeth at 0.16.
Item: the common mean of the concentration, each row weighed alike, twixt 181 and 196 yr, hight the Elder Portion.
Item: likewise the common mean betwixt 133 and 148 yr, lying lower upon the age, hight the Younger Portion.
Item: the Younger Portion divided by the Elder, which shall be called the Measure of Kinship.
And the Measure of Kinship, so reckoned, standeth 0.88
